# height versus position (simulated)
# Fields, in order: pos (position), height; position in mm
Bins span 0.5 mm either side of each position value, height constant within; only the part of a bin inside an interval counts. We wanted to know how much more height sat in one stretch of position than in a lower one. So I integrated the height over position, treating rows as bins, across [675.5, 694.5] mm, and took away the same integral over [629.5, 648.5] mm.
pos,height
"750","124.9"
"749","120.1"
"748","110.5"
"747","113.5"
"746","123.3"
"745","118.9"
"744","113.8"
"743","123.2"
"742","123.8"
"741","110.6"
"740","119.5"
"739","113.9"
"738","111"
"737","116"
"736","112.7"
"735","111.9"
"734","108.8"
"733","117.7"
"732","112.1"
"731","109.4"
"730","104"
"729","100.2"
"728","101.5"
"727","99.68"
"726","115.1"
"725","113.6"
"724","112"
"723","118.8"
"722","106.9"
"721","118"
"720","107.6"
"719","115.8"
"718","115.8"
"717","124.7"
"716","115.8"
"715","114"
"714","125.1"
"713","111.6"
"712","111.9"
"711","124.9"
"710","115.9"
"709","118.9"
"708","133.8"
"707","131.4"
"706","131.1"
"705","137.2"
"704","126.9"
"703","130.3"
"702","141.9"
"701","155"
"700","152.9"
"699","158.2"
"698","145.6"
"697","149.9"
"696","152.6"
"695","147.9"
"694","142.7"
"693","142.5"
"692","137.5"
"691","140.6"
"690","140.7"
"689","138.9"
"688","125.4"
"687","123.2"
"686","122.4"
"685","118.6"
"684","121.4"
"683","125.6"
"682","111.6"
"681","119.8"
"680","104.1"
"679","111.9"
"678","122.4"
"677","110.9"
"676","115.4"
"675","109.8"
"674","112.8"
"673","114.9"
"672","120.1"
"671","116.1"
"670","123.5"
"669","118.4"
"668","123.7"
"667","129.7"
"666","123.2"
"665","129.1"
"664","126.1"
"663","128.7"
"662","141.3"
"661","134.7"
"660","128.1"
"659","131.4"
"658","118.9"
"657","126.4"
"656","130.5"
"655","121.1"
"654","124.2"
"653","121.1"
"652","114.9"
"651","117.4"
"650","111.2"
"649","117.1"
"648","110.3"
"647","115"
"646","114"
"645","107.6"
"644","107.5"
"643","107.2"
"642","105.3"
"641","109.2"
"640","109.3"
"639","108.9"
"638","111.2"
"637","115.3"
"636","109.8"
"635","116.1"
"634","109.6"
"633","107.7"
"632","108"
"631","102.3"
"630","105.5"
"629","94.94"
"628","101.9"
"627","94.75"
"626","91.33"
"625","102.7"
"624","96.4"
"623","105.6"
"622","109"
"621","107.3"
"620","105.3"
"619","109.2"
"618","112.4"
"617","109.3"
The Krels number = 296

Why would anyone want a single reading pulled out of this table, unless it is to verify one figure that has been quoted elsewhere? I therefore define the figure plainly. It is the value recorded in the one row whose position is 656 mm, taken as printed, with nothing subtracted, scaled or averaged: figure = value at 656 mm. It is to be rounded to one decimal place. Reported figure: 130.5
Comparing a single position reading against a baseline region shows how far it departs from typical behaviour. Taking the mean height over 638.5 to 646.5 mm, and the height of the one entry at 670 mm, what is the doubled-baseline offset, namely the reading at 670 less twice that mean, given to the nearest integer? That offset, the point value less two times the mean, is -94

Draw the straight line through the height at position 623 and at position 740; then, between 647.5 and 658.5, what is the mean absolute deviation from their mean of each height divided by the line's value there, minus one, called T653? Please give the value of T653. 0.042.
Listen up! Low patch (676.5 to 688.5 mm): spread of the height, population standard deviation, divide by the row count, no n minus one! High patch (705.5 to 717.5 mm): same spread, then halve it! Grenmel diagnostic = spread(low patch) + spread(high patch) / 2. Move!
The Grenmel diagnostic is 10.4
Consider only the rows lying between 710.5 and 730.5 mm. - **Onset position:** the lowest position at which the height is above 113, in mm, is 711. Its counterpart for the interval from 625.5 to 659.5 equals 635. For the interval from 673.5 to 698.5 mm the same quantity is 676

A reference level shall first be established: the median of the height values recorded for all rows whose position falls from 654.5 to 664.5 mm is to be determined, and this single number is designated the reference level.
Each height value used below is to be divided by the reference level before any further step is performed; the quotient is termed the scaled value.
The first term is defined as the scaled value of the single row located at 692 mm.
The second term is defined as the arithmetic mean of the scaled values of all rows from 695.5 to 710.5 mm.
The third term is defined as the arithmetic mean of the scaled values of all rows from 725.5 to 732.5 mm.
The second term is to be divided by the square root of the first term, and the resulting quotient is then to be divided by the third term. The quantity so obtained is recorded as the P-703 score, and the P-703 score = 1.27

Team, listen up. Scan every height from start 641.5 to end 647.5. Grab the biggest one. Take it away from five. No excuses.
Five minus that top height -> -110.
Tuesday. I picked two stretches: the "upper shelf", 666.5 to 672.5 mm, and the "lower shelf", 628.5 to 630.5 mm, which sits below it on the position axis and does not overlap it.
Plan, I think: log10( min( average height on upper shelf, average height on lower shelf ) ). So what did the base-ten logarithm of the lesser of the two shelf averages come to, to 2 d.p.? 2.00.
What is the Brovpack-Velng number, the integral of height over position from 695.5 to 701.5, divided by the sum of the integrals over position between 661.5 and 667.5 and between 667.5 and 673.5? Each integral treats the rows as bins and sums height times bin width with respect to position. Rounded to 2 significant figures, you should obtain 0.61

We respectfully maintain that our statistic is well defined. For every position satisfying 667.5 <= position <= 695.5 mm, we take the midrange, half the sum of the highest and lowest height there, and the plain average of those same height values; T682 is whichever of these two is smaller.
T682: 124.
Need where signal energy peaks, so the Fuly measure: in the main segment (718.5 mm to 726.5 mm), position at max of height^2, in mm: 723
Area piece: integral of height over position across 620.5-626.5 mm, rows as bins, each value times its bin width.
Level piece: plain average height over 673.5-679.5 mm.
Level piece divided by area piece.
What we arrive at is 0.19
